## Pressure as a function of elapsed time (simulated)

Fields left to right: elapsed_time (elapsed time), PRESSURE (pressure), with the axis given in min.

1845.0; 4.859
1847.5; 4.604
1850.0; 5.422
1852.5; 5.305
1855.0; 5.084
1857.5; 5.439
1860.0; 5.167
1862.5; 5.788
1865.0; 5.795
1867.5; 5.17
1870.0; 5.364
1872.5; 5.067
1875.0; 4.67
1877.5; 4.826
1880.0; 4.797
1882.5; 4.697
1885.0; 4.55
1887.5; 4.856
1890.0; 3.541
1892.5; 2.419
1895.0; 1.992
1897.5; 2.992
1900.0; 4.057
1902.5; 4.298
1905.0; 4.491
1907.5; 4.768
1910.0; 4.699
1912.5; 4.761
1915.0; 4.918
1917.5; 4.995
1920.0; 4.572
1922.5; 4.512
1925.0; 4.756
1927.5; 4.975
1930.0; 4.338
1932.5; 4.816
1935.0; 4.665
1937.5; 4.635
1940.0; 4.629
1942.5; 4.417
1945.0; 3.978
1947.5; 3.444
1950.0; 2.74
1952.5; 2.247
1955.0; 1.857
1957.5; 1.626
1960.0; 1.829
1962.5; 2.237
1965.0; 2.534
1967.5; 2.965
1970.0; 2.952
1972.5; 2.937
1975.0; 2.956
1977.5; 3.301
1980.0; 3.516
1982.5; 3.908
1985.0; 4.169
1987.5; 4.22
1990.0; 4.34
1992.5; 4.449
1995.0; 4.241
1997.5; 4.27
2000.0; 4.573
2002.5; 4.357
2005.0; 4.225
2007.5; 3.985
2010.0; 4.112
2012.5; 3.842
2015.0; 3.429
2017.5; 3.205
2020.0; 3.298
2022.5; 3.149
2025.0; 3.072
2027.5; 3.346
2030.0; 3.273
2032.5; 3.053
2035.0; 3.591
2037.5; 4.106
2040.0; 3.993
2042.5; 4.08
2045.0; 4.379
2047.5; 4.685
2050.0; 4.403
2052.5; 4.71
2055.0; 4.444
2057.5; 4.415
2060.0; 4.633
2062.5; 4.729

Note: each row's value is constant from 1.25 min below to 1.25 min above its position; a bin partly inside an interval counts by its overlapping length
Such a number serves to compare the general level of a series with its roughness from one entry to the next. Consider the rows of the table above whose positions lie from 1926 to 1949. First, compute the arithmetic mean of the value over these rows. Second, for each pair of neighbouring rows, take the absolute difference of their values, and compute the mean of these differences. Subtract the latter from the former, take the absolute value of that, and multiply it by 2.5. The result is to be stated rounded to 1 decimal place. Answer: 10.3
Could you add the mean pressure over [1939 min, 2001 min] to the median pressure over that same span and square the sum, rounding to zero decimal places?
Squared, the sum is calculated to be 46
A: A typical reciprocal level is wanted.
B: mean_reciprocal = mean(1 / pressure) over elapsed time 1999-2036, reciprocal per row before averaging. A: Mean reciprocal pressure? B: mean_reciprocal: 0.280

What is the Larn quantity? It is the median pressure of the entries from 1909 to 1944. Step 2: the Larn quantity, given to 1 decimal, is 4.7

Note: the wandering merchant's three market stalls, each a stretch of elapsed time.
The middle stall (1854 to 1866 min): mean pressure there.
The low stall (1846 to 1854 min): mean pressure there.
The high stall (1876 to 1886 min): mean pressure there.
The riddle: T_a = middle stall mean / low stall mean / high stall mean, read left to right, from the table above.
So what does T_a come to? 0.23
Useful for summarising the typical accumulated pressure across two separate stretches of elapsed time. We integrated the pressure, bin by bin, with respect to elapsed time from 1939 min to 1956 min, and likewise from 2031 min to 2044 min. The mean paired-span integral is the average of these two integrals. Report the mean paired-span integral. 53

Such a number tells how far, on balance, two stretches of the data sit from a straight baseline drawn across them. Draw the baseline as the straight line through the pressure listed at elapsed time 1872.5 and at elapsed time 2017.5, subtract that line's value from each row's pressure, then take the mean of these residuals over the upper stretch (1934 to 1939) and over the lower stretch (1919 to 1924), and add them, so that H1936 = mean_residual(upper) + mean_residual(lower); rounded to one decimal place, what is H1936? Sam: 0.5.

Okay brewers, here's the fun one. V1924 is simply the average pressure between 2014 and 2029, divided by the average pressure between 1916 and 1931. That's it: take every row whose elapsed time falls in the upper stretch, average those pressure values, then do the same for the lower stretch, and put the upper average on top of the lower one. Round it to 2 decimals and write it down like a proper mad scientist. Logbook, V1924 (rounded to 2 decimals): 0.69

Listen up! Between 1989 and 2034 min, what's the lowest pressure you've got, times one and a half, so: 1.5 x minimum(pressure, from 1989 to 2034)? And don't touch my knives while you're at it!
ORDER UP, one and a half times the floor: 4.6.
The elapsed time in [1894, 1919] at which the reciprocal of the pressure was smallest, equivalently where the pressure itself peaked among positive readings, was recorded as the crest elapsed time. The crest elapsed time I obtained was 1917.5 min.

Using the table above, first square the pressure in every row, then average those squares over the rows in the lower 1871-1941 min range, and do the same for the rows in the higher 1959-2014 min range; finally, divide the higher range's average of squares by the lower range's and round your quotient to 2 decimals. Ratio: 0.69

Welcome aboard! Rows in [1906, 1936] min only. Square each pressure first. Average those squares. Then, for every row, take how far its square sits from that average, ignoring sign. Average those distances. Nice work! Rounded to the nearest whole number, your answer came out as 1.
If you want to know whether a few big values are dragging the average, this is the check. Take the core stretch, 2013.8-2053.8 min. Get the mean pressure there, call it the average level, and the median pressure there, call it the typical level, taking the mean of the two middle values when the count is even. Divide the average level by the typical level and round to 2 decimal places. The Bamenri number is 1.06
